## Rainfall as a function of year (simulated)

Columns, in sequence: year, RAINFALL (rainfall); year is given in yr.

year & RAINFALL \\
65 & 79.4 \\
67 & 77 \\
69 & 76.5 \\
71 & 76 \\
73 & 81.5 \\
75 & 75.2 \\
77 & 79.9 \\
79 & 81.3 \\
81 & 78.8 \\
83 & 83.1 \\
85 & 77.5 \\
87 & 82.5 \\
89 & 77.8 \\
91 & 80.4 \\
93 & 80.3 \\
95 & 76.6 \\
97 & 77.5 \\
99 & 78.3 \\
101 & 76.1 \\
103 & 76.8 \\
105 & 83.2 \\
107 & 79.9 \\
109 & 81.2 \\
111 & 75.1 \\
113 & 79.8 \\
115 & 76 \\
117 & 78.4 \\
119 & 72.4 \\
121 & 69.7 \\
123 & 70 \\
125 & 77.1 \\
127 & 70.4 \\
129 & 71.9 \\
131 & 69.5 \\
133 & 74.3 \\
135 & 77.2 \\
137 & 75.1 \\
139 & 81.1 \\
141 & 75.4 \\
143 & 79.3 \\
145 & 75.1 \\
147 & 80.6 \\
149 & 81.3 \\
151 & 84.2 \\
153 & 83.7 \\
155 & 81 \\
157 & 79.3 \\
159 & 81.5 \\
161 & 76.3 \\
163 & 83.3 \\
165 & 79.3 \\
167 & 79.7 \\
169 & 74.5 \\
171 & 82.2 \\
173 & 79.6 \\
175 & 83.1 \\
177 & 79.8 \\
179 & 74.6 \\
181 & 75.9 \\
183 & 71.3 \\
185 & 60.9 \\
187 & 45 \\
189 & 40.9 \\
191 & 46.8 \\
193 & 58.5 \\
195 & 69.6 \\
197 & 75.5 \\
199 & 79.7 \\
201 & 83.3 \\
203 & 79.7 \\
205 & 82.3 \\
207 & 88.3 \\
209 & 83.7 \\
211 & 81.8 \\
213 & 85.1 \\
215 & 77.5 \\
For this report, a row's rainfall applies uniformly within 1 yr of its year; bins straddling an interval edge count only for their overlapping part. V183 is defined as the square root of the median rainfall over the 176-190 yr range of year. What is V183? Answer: 8.44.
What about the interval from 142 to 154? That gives 9.00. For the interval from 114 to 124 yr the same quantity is 8.51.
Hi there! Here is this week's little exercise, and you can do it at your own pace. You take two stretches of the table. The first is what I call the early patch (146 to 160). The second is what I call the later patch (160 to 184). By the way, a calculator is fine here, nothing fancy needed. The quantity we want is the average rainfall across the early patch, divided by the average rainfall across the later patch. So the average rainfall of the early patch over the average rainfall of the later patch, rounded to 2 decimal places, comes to 1.04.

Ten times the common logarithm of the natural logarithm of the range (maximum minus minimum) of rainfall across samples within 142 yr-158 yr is 3.44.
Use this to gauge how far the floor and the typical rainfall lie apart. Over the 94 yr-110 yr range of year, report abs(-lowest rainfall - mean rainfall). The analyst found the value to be 155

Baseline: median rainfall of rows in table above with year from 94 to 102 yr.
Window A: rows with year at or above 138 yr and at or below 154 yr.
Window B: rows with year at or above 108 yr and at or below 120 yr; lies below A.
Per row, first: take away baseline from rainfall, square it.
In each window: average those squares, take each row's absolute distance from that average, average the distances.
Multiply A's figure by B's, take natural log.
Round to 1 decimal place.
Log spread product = 4.6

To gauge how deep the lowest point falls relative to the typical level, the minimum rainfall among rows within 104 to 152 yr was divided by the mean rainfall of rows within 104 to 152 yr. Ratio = 0.91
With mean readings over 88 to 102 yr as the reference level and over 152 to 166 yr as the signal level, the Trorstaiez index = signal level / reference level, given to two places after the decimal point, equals 1.03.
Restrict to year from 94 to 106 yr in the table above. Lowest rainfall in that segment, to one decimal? 76.1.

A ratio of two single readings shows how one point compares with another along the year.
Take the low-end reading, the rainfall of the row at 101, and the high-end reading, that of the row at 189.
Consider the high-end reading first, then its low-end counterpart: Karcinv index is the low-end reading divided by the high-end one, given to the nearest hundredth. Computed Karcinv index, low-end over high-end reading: 1.86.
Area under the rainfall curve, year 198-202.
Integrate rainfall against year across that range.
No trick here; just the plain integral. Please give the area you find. 326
